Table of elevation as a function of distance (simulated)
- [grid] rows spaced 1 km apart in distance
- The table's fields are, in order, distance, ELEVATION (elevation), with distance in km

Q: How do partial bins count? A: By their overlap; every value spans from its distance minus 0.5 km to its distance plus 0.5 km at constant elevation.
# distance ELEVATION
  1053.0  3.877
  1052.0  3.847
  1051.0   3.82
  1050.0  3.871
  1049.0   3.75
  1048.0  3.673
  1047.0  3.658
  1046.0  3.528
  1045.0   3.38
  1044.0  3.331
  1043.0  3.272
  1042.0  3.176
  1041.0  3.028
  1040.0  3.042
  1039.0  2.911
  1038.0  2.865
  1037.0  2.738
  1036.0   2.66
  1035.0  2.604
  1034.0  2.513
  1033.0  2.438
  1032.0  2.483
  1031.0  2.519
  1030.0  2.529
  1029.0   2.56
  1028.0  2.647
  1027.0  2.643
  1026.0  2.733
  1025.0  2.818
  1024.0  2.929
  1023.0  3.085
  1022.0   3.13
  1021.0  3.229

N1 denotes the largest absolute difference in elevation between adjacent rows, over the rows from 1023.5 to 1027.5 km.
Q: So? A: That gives 0.11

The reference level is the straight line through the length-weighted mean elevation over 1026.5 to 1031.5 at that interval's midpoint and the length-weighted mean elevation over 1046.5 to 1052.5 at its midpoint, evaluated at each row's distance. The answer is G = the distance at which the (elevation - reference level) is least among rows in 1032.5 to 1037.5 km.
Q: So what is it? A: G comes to 1033.0 km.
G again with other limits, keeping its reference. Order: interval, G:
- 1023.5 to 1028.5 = 1028.0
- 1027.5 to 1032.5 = 1032.0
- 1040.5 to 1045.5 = 1041.0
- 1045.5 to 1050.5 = 1046.0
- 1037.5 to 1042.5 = 1039.0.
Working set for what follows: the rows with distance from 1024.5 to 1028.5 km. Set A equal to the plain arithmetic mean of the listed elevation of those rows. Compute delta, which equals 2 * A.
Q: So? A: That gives 5.4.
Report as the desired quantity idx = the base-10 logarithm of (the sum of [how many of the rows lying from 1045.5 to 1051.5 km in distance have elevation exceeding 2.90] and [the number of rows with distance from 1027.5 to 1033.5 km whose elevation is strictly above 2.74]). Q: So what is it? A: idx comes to 0.778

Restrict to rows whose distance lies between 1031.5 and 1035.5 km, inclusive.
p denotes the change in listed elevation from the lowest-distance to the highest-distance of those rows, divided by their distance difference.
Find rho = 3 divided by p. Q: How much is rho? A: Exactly 74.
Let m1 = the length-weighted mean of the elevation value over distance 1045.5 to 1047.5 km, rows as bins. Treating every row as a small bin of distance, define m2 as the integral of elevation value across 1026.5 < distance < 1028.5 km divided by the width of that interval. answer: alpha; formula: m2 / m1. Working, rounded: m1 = 3.59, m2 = 2.6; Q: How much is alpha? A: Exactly 0.74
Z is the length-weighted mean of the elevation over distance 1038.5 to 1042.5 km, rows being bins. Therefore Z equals 3.04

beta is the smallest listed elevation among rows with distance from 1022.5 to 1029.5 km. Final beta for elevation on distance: 2.56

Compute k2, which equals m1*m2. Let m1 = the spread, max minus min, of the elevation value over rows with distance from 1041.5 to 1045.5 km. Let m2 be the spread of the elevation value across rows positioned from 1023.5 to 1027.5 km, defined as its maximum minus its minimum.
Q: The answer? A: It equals 0.058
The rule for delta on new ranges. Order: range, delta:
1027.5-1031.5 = 5.1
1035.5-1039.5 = 5.6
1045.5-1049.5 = 7.3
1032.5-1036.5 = 5.1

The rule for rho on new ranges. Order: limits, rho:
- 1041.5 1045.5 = 44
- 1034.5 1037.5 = 45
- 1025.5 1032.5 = -72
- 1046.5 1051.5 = 74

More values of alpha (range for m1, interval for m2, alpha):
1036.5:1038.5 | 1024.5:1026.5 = 0.99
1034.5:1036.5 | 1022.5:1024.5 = 1.14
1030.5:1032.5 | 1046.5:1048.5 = 1.47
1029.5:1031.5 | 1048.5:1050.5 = 1.51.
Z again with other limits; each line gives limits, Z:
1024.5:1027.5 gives 2.73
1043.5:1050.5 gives 3.60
